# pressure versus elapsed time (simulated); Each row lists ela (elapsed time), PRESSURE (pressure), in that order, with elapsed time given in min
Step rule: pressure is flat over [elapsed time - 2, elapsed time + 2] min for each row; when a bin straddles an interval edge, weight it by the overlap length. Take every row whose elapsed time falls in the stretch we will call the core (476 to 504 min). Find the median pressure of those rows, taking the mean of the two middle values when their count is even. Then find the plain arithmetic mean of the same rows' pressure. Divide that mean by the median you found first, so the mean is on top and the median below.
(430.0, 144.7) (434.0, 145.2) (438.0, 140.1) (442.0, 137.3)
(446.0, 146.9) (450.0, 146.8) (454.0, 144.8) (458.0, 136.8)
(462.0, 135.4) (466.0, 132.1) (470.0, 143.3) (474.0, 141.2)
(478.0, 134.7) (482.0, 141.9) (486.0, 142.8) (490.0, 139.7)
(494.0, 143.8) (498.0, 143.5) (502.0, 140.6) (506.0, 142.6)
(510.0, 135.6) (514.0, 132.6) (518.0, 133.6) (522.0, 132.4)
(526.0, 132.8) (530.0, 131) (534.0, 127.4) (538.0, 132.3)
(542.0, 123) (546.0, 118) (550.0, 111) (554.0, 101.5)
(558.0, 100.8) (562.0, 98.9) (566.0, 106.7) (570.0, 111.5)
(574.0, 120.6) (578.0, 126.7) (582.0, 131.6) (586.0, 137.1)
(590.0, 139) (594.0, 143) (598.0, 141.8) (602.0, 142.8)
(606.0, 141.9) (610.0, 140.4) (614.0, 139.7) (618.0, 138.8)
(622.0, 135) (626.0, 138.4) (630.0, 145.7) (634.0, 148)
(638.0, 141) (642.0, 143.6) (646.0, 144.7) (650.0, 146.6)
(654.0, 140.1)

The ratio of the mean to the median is 0.994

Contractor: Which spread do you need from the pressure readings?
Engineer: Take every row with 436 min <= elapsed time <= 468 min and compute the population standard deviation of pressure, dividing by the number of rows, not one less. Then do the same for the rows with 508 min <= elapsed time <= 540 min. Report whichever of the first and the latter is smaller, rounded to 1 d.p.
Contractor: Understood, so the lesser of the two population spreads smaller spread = 2.2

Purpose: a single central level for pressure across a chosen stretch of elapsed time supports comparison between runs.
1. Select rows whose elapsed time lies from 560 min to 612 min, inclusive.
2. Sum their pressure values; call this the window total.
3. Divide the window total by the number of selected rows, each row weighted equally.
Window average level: 129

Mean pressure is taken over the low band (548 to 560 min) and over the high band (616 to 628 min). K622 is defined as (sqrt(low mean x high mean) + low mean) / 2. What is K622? 112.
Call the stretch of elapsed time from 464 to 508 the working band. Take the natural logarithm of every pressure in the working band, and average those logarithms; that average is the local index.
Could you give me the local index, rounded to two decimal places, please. 4.95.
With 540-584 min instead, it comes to 4.73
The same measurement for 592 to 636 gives 4.95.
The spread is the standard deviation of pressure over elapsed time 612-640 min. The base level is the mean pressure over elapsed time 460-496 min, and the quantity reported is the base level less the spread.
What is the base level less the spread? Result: 135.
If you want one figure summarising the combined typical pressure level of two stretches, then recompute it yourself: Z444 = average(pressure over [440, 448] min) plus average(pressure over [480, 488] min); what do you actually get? 284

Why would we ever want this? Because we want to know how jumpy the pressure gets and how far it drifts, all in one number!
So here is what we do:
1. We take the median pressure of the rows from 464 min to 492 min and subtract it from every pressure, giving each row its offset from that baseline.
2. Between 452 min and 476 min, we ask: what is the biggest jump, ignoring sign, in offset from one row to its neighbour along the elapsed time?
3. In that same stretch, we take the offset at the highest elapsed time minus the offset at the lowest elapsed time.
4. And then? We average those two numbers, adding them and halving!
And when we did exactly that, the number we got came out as 3.8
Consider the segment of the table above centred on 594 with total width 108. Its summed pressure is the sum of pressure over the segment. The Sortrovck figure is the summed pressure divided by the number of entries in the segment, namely 130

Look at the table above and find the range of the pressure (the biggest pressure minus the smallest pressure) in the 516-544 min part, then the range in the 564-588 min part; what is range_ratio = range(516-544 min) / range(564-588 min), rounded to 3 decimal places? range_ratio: 0.349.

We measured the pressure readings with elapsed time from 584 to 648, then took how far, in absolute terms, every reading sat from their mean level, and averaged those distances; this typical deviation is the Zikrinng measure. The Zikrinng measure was 2.6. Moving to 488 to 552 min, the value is 6.5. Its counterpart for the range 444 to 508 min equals 3.4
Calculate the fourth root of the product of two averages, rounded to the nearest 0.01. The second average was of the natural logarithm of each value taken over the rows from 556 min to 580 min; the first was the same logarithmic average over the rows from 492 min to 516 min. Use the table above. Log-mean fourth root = 2.20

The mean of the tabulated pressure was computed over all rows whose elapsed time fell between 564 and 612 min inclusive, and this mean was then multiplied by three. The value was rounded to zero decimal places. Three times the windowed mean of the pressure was 396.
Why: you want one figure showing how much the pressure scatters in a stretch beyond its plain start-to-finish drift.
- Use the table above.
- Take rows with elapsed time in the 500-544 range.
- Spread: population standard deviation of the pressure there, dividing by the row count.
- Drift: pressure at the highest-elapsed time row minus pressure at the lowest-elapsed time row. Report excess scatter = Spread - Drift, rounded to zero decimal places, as 23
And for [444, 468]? 21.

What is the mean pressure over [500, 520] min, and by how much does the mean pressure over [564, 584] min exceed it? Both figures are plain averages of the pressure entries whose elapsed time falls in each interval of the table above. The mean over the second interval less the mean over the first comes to -18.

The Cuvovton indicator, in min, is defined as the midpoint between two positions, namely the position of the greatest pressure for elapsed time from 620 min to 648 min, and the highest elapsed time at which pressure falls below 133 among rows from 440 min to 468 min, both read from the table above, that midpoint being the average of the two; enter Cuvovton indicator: 550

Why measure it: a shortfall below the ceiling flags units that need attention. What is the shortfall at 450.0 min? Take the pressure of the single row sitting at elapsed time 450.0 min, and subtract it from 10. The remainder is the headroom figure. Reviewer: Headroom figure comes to -136.8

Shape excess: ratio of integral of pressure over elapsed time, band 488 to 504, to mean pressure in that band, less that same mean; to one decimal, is -125.9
